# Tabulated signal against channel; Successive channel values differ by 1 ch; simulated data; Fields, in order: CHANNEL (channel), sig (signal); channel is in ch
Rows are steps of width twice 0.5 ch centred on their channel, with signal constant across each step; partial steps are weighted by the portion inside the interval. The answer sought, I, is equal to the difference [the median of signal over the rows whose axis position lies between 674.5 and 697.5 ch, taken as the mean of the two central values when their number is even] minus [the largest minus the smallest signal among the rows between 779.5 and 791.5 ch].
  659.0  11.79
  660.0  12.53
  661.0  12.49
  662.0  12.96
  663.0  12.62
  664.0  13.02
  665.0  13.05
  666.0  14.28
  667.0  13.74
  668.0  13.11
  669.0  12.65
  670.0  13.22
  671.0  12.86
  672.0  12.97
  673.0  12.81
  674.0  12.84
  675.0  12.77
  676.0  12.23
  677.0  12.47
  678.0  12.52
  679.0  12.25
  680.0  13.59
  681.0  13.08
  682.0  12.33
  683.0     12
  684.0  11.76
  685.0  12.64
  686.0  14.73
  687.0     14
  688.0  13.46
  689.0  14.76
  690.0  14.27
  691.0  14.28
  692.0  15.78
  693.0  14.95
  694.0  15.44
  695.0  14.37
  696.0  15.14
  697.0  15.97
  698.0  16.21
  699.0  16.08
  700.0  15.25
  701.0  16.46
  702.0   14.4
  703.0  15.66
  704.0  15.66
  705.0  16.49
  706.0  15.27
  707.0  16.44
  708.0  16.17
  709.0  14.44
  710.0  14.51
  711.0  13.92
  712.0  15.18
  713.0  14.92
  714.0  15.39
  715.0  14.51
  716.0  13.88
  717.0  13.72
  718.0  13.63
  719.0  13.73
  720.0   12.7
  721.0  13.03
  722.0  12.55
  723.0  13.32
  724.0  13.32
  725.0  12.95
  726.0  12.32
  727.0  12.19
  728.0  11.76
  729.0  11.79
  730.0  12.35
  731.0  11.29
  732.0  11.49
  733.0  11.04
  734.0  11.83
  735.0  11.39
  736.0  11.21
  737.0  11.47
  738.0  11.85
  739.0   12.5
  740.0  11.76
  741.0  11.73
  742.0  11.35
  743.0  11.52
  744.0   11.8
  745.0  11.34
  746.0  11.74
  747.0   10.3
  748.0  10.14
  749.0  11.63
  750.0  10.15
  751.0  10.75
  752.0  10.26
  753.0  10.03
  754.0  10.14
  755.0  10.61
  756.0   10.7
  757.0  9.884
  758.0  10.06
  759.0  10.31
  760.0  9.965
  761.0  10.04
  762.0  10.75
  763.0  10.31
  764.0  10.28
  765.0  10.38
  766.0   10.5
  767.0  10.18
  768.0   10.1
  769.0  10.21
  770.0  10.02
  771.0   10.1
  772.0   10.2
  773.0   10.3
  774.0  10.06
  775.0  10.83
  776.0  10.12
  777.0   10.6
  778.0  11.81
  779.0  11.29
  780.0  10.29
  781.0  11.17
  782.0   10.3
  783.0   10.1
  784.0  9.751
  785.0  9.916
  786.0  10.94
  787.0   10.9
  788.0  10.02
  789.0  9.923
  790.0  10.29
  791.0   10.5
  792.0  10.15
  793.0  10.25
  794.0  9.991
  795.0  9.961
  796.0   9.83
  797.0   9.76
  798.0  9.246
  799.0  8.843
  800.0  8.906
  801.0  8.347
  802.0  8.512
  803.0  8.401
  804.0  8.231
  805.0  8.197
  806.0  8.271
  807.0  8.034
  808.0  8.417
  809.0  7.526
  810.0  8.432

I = 12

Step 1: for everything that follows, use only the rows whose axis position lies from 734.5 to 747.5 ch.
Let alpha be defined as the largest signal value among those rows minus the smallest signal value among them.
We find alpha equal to 2.2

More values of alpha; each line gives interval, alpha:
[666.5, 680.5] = 1.5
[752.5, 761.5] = 0.8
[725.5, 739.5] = 1.5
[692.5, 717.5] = 2.8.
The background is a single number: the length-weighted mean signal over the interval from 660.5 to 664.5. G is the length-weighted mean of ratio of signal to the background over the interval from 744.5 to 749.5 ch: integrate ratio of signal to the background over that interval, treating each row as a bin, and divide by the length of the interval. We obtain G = 0.86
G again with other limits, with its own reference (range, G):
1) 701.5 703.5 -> 1.18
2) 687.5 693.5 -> 1.14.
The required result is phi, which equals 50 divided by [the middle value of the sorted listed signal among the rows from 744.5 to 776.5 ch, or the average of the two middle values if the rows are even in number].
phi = 4.9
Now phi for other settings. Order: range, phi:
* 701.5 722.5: 3.4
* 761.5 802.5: 4.9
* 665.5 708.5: 3.5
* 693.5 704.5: 3.2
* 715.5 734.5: 4.0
